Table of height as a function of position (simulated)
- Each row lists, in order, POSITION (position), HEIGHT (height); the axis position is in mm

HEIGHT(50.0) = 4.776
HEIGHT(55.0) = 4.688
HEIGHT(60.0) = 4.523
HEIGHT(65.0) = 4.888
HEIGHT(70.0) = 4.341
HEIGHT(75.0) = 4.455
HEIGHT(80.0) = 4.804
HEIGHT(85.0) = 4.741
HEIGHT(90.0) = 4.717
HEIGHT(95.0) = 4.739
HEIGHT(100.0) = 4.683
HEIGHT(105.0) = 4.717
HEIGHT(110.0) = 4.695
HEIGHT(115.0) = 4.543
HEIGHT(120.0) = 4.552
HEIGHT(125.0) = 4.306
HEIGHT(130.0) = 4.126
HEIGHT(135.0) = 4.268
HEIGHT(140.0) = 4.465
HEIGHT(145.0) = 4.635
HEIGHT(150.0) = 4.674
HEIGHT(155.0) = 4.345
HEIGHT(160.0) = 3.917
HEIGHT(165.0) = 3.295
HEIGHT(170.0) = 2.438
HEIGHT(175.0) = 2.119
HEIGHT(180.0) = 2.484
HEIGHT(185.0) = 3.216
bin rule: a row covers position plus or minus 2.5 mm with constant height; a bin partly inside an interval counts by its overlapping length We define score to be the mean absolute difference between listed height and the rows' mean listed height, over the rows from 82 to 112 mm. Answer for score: 0.02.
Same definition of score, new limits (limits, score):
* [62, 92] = 0.17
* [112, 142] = 0.14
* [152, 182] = 0.75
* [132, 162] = 0.21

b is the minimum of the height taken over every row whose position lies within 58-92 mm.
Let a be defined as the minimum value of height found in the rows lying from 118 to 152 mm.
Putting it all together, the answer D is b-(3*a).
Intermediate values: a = 4.126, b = 4.341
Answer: -8.0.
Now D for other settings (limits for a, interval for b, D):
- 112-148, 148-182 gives -10.3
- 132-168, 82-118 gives -5.3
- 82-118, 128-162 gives -9.7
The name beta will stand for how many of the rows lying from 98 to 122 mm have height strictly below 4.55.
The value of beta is 1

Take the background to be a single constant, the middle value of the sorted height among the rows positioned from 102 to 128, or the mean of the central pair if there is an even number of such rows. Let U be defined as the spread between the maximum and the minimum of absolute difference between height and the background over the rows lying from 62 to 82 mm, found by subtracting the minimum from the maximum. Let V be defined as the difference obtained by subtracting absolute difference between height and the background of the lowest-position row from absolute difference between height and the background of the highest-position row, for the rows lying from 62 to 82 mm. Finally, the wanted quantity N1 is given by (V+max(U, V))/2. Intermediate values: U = 0.24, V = -0.08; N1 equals 0.08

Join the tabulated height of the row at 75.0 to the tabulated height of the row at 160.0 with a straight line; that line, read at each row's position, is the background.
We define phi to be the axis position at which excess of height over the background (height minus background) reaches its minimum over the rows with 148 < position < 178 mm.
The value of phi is 175.0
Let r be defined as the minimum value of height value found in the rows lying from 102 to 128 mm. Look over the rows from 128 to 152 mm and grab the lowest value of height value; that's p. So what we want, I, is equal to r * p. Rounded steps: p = 4.126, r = 4.306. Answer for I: 17.8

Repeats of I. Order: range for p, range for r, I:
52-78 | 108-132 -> 17.9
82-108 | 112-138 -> 19.3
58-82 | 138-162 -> 17.0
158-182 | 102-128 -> 9.1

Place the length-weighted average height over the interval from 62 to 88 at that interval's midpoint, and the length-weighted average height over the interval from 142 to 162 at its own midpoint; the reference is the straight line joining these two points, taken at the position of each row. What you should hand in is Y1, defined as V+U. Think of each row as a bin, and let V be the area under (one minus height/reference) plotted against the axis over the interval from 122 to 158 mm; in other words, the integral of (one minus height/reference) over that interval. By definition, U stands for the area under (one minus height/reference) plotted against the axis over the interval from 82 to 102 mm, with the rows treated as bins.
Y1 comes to -0.2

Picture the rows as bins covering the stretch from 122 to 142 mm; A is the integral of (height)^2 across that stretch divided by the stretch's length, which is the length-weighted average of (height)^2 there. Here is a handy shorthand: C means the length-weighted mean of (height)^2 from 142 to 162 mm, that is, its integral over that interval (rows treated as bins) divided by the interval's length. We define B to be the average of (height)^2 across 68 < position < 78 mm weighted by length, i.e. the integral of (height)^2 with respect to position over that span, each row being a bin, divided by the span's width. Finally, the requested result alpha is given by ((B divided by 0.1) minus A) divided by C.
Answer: 9.1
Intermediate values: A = 18.4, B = 20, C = 19.5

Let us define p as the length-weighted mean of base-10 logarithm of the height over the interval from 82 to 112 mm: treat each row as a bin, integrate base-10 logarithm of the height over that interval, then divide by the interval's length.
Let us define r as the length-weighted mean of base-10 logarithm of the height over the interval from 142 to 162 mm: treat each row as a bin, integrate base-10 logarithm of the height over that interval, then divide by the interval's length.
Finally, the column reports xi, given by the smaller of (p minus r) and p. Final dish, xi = 0.031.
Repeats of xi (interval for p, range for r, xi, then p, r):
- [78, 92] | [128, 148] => 0.035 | 0.677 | 0.642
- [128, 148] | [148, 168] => 0.044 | 0.642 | 0.598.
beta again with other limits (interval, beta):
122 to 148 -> 4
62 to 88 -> 2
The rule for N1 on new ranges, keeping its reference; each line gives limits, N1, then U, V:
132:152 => 0.02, 0.20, -0.16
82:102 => 0.00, 0.06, -0.06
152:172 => 1.91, 1.91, 1.91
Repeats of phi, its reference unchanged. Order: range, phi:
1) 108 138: 130.0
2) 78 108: 85.0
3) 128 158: 130.0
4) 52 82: 70.0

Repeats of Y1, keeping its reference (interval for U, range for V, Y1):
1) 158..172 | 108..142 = 4.2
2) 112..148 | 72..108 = -0.3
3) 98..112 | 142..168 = 1.1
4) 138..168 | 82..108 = 0.7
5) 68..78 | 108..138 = 1.1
